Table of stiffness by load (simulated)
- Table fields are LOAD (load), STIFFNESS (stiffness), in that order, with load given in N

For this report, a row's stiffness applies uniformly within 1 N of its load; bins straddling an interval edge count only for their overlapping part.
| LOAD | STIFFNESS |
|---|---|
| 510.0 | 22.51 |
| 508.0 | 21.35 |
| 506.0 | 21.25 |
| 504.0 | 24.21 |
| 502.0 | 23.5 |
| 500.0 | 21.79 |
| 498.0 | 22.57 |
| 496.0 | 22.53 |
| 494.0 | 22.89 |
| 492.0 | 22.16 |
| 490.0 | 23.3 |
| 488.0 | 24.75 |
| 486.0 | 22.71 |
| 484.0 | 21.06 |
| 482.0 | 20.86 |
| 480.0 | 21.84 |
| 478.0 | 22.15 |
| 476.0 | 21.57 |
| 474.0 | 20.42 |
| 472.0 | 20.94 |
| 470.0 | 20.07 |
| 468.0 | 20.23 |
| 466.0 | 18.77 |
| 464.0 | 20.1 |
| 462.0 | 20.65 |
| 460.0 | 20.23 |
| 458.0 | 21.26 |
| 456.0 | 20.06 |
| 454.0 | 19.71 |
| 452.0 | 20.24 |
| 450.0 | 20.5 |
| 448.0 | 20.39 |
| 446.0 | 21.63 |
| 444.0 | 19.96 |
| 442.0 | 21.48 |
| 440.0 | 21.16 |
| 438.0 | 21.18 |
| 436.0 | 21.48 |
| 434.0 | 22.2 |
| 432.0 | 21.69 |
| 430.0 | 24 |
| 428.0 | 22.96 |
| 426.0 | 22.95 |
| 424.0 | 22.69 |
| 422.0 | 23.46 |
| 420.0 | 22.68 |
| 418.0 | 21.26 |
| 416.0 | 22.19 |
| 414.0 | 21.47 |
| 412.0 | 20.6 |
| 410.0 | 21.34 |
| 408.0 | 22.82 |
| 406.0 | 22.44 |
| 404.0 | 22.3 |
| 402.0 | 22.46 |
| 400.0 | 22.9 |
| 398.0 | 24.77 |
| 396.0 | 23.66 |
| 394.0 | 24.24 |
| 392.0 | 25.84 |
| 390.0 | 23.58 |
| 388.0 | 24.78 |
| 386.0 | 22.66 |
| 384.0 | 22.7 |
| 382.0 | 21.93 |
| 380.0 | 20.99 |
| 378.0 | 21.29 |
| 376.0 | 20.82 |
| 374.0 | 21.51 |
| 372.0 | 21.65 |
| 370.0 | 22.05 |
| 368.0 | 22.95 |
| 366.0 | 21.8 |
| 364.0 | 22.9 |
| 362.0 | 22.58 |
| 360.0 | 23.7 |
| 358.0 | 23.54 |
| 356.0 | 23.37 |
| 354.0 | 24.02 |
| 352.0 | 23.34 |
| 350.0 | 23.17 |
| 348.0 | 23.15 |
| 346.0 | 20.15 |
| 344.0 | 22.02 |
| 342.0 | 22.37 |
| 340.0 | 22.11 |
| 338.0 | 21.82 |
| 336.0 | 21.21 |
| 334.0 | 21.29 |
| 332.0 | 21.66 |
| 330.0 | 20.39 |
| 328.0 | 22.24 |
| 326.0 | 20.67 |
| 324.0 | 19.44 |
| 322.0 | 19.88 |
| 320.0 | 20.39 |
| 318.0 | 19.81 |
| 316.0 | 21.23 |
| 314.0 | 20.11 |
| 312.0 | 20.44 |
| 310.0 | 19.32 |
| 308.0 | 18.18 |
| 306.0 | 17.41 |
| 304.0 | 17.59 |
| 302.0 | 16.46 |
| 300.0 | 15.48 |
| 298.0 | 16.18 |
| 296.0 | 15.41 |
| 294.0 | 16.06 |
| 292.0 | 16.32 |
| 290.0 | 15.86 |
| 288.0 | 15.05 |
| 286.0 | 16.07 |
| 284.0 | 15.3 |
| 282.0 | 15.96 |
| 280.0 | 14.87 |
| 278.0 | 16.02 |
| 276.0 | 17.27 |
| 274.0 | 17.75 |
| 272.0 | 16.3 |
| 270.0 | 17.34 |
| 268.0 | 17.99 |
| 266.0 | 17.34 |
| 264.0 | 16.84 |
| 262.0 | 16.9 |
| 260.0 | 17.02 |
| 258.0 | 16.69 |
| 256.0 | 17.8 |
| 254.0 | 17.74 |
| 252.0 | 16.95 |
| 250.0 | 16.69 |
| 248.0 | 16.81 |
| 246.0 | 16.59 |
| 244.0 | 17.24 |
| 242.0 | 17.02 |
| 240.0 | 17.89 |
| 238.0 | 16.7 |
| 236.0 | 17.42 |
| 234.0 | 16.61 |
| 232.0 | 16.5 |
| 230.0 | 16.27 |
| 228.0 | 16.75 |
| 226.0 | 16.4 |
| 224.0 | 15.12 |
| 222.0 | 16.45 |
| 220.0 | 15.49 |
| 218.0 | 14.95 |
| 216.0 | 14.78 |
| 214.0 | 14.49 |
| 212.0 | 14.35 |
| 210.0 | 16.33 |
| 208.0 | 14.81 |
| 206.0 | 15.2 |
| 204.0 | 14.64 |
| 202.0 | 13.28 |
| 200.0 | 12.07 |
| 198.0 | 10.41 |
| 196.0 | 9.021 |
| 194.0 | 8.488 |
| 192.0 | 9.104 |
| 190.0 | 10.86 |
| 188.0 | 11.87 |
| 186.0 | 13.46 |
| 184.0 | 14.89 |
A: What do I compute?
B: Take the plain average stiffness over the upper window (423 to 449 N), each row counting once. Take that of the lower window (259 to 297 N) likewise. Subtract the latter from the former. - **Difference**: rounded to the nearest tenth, 5.4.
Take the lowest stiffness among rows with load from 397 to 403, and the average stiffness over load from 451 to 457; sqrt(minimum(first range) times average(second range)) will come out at 21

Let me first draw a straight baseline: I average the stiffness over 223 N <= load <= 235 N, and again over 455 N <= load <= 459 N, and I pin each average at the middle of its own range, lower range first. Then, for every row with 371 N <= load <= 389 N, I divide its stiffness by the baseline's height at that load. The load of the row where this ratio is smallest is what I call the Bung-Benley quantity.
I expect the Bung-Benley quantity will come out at 376.0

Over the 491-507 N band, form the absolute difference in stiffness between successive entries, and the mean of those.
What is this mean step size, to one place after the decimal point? 1.0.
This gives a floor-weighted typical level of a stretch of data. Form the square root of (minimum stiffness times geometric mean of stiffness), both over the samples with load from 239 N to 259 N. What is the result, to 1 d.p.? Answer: 16.9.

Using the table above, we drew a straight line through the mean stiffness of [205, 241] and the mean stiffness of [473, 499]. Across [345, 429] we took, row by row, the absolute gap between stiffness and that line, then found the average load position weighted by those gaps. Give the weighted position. 381.6 N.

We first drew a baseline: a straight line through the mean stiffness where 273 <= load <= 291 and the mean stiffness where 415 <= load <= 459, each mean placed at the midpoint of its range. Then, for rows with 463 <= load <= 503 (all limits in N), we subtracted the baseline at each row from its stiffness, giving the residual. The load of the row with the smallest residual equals 466.0 N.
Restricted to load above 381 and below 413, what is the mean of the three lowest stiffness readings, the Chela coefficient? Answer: 21.3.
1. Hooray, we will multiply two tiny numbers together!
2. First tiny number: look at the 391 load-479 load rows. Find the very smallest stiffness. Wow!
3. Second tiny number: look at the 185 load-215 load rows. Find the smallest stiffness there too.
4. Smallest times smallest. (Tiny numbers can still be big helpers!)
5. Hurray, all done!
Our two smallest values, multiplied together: 159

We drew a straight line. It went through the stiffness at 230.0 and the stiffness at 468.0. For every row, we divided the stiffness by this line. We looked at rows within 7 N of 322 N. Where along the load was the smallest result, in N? 324.0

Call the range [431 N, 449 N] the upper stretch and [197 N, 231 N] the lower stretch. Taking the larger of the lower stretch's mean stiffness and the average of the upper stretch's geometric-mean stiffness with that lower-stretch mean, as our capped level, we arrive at 18.0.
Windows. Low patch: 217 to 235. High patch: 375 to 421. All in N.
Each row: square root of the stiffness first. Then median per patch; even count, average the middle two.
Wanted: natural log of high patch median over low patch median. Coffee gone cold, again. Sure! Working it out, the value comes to 0.16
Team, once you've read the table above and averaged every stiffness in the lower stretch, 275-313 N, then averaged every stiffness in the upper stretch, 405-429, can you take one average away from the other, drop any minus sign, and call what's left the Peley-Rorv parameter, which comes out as 5.6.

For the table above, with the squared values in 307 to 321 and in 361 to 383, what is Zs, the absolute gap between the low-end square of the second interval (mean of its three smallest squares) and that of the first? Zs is 77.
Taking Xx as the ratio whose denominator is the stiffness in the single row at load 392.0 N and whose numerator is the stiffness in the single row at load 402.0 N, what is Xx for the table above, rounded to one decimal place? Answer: 0.9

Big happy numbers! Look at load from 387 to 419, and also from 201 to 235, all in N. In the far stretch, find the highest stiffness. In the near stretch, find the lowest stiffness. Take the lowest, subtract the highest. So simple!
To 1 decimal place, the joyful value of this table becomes -12.6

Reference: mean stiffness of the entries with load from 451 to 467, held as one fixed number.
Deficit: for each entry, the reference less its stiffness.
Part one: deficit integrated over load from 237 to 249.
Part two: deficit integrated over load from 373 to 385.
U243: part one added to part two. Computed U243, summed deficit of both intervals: 20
